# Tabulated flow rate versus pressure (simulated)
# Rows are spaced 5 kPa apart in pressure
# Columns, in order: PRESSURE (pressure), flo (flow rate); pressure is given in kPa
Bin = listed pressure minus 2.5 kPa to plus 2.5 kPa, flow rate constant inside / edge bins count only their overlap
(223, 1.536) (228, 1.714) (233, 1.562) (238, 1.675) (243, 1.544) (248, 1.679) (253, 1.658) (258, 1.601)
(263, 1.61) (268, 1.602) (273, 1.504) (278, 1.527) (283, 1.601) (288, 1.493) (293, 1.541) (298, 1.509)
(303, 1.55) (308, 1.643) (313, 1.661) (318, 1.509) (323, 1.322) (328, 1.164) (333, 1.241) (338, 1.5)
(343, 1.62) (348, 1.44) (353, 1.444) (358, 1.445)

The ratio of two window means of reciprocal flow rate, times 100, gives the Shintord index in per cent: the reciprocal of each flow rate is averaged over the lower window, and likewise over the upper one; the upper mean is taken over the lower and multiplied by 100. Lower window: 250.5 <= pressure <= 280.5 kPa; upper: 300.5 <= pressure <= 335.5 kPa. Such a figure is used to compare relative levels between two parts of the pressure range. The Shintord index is 112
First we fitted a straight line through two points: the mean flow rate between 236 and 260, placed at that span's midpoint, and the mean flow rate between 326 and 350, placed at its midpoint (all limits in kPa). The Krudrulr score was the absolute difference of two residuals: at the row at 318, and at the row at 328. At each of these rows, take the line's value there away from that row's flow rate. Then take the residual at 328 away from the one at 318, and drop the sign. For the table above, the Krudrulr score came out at 0.32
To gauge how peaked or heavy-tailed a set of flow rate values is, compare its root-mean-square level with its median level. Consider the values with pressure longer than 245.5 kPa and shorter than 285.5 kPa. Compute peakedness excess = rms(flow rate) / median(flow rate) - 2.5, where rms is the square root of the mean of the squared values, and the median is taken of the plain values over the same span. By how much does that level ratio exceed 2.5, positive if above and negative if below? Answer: -1.50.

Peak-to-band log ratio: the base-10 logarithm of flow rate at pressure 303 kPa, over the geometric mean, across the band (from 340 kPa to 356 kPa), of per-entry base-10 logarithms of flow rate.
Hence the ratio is 1.09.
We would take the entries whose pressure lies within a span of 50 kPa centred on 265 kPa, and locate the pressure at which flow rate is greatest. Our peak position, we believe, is 248 kPa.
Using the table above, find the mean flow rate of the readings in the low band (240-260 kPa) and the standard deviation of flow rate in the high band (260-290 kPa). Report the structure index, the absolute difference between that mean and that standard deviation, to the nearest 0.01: 1.57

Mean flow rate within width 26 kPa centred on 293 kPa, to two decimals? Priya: 1.54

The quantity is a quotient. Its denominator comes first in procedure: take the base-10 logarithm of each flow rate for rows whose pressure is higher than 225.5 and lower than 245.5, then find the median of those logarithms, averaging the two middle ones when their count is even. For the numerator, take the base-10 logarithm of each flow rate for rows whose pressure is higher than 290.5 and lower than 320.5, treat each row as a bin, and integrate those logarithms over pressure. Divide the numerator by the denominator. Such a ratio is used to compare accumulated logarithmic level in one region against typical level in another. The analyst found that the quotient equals 28.0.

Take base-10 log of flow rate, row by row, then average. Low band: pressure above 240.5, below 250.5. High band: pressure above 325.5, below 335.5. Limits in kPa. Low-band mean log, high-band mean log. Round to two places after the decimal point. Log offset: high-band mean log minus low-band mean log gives -0.13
